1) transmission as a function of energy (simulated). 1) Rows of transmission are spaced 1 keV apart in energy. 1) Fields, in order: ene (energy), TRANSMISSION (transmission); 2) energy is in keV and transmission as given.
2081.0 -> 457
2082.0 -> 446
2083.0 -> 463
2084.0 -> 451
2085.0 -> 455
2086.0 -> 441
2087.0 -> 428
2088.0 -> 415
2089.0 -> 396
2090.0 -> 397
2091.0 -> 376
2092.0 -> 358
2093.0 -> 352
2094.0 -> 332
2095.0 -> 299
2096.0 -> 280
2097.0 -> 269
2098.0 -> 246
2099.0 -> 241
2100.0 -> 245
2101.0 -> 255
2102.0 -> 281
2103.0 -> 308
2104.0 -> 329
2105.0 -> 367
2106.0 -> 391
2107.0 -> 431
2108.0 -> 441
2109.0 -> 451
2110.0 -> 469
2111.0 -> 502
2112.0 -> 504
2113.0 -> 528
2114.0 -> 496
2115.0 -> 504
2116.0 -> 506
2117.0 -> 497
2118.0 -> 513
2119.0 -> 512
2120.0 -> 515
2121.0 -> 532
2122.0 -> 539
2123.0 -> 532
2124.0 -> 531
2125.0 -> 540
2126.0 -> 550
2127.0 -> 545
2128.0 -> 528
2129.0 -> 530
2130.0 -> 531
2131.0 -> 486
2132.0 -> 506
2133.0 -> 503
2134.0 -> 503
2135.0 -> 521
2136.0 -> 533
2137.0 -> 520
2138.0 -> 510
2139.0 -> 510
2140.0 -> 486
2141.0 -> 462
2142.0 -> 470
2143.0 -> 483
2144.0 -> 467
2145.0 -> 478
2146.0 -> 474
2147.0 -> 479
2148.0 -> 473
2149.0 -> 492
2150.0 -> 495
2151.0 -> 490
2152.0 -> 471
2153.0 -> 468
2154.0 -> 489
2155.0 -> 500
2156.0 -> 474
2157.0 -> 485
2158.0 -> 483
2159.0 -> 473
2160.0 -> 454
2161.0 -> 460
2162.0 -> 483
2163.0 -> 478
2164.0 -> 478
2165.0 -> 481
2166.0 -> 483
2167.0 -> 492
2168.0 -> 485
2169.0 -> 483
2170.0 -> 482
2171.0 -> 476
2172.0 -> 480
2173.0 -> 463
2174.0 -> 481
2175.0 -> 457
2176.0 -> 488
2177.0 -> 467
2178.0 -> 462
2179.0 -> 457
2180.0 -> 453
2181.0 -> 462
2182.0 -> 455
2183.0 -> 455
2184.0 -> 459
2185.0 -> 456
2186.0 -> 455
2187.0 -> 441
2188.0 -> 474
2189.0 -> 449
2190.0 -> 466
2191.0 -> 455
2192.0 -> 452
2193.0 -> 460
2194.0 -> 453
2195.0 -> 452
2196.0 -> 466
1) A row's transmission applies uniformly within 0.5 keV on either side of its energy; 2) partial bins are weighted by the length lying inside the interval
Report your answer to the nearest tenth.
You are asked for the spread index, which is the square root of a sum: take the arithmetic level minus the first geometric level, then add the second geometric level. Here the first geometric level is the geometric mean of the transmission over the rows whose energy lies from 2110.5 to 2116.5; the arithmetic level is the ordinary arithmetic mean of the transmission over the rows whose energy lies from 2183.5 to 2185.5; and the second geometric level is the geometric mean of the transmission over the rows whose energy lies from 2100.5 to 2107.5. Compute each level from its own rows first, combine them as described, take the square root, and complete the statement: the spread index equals 16.8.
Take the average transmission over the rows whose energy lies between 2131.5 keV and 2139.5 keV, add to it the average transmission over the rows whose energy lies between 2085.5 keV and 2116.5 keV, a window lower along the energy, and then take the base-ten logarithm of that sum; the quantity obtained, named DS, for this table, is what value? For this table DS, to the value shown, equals 2.95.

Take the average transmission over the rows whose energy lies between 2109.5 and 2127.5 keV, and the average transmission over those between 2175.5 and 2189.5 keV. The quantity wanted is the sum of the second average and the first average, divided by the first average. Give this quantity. 1.9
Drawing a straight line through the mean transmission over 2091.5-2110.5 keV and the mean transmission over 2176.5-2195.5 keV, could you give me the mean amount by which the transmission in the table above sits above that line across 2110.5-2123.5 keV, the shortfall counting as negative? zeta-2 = 157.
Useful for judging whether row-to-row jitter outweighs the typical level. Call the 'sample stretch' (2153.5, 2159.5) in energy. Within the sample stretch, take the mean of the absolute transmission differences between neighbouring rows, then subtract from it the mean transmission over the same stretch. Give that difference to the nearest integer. -472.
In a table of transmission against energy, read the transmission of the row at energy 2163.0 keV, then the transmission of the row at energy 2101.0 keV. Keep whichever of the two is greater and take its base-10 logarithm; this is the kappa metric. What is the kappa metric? 2.68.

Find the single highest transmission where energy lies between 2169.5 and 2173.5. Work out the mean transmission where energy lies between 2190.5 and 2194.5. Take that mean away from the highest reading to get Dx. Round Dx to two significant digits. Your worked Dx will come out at 27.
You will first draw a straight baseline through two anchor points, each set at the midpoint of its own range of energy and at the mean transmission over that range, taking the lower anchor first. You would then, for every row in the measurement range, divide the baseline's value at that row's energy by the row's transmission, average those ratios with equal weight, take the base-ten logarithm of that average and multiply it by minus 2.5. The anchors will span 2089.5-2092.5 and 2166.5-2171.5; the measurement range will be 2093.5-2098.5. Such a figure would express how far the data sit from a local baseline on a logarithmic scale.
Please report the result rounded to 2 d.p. -0.33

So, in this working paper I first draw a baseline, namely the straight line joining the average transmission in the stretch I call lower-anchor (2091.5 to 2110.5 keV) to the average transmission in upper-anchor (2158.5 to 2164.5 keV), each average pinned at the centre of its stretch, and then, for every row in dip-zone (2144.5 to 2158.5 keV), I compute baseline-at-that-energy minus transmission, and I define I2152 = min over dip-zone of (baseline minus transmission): -50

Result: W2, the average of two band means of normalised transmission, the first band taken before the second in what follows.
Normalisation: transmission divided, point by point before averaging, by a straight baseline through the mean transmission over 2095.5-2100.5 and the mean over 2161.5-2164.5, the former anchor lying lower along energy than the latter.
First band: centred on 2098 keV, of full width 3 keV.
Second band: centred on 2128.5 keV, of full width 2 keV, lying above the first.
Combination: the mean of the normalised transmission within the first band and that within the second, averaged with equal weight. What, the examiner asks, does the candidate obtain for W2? 1.22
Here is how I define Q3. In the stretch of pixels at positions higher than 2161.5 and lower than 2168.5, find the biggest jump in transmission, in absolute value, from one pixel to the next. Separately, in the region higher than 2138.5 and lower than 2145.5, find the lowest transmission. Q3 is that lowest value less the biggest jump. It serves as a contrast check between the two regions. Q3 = 453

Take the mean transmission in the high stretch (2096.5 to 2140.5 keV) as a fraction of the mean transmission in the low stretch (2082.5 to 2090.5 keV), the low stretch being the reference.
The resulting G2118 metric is 1.07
